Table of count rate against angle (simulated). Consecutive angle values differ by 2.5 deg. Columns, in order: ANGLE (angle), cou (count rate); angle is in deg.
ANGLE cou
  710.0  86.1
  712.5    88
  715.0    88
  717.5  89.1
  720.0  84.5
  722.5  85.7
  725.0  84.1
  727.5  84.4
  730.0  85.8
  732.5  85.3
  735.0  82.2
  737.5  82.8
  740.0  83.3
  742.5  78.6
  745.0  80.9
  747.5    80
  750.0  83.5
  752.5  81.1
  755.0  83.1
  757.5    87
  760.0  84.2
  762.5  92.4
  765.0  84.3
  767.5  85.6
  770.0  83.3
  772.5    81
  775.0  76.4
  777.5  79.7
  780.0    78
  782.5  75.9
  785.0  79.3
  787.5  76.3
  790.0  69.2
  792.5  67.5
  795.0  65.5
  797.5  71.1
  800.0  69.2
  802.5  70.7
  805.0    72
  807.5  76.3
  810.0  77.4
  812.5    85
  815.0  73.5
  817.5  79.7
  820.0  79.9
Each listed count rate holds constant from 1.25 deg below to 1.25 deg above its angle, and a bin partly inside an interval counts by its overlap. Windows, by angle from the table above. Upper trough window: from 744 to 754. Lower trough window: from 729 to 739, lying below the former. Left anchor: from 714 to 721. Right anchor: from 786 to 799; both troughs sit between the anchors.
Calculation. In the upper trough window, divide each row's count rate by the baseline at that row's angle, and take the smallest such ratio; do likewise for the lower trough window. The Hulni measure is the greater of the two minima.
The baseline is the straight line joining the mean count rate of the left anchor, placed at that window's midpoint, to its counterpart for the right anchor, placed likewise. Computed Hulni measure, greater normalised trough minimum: 1.00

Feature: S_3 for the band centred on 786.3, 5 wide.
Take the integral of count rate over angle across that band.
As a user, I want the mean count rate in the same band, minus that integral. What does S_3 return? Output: -311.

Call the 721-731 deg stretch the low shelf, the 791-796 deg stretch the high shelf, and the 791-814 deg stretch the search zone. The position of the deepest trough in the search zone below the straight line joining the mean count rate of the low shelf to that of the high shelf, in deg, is 795.0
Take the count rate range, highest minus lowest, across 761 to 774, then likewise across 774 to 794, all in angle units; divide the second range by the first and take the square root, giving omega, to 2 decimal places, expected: 1.03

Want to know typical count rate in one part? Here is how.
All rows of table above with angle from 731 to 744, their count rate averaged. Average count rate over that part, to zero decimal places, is 82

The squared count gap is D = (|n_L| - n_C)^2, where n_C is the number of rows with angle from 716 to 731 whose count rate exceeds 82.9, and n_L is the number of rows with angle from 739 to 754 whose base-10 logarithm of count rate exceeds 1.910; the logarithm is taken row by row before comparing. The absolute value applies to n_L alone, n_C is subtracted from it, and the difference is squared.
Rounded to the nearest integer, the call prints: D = 16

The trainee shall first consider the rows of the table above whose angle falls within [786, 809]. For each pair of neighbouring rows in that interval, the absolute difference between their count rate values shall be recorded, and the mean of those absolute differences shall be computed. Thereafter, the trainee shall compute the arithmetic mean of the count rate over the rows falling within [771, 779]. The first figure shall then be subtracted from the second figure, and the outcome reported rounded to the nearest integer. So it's 76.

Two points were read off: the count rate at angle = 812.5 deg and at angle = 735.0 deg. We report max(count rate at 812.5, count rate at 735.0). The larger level 85.0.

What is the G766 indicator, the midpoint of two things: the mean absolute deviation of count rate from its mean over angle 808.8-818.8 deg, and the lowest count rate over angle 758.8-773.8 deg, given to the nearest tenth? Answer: 42.2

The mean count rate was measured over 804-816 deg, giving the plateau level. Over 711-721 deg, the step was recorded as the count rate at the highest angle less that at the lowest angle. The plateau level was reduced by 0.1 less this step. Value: 73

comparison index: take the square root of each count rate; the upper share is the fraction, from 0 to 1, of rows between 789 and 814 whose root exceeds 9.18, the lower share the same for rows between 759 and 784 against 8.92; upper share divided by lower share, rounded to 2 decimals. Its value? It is 0.14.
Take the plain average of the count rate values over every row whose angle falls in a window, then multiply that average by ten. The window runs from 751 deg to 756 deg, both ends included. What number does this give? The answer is 821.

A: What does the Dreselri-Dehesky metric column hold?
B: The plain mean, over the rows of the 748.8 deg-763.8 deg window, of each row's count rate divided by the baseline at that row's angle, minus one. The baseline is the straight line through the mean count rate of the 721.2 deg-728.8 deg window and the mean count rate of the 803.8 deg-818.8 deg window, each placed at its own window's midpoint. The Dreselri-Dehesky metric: 0.04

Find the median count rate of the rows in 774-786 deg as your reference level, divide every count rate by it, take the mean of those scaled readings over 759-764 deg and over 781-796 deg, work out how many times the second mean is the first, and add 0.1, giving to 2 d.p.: 0.92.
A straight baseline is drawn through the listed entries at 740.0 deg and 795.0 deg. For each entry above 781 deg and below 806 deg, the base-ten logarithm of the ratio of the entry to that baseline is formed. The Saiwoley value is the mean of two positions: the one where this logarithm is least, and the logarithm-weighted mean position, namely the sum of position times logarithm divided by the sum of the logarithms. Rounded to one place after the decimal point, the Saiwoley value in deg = 794.6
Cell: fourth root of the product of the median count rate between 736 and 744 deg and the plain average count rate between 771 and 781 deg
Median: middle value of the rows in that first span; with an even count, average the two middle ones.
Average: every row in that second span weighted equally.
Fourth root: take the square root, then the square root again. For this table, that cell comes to 8.99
